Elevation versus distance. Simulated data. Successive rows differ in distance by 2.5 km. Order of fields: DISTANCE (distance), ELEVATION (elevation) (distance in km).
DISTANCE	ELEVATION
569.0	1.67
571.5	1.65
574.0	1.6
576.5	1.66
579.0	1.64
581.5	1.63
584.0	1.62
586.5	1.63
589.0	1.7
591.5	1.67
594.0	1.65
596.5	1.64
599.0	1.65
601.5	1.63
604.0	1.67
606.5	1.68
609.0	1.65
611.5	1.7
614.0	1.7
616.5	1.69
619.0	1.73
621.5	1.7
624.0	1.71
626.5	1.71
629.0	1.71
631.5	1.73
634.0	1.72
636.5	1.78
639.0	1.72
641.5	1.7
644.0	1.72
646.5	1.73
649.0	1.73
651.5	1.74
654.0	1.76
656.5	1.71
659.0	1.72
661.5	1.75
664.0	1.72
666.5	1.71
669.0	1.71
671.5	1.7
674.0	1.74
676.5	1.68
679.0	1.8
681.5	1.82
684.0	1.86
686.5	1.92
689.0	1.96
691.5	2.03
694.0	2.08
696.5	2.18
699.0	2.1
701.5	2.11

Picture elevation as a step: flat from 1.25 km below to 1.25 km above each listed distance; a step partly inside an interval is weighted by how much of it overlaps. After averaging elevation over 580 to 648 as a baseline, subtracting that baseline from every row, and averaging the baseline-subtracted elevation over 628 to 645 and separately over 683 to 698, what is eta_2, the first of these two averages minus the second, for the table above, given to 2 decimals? -0.28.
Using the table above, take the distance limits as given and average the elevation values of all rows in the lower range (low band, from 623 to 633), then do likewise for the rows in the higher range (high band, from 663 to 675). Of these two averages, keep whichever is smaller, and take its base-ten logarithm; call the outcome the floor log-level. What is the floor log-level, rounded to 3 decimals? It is 0.234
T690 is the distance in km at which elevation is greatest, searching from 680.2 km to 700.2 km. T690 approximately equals 696.5 km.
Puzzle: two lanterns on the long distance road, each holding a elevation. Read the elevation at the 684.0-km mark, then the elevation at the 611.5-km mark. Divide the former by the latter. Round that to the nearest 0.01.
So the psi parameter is 1.09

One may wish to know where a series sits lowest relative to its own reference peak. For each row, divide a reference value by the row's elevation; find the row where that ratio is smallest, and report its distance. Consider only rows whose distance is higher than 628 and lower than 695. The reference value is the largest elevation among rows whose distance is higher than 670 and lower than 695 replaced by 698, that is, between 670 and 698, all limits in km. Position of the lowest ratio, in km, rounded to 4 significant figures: 694.0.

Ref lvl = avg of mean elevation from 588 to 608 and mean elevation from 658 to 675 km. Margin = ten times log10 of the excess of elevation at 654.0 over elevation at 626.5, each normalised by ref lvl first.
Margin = -15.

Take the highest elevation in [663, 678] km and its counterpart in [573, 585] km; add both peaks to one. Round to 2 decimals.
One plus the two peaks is 4.40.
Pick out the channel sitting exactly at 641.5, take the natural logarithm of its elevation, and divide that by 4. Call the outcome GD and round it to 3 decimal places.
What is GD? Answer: 0.133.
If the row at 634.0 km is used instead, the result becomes 0.136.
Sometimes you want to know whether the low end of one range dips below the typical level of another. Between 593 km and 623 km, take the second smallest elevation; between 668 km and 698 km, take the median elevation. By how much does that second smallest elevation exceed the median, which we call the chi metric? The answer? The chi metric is -0.20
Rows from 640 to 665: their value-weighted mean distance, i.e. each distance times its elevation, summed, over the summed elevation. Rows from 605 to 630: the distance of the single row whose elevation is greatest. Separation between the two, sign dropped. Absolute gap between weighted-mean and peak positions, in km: 33.8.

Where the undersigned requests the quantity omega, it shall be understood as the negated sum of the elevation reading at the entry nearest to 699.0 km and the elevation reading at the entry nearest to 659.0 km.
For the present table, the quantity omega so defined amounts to -3.82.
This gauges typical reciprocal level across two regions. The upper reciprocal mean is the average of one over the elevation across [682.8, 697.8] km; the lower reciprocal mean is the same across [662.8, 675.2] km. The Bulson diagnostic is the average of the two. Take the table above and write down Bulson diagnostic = 0.54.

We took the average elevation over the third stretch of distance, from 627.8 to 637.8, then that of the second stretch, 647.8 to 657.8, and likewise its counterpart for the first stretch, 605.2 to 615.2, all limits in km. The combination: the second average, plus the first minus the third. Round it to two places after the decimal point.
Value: 1.68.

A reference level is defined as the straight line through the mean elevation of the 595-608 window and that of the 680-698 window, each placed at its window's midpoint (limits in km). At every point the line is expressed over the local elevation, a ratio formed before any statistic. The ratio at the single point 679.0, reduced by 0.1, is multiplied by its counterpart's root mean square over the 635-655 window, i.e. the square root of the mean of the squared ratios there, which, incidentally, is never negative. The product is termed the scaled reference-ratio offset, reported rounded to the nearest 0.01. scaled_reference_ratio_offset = 1.02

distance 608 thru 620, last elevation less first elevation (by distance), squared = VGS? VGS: 0.0064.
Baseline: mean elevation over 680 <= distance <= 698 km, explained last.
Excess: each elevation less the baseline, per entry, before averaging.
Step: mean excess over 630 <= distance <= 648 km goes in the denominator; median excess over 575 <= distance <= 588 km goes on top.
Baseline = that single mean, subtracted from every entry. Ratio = 1.4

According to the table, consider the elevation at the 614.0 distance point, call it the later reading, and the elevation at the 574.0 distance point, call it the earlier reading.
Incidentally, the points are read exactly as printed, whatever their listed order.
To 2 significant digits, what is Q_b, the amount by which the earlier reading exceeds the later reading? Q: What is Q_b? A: -0.10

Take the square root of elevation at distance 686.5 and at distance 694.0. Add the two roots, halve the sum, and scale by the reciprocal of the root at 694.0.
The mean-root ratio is 0.98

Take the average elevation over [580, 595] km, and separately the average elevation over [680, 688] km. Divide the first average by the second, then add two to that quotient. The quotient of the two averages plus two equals 2.88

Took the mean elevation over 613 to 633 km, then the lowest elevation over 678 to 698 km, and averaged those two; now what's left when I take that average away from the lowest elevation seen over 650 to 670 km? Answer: -0.045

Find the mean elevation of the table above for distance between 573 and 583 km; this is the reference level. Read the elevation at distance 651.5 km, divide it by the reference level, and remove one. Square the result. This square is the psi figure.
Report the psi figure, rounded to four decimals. 0.0043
